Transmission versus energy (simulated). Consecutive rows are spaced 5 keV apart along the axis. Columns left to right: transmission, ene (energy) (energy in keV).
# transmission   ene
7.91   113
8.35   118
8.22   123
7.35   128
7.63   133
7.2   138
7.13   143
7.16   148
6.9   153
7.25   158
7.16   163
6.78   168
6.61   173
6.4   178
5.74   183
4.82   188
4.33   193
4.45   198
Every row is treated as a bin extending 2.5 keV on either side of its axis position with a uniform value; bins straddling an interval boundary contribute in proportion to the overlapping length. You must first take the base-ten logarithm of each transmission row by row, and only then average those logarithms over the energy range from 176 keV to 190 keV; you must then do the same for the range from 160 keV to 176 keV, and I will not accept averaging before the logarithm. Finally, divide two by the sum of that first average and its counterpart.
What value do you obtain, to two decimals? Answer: 1.26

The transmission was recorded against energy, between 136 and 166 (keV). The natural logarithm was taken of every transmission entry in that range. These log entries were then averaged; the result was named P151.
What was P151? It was 1.96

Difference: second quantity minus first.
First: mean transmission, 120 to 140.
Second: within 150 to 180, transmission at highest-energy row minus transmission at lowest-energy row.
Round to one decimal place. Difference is -8.1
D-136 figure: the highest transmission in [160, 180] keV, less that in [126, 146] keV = -0.47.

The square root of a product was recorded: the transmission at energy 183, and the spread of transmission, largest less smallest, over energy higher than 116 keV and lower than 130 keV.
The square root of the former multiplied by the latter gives 2.40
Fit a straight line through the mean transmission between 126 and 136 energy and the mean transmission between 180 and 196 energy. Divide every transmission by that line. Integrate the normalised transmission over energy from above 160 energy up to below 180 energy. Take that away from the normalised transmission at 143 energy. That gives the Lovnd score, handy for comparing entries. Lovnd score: -22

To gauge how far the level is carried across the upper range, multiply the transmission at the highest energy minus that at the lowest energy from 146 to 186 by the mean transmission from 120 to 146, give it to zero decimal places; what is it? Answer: -11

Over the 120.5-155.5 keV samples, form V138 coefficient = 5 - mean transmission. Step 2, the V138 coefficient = -2.37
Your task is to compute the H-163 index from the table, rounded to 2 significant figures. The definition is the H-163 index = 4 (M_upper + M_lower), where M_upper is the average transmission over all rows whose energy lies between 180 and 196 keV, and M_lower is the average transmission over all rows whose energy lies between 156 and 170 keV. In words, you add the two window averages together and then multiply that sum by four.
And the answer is 48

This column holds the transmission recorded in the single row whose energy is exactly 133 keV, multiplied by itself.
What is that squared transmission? 58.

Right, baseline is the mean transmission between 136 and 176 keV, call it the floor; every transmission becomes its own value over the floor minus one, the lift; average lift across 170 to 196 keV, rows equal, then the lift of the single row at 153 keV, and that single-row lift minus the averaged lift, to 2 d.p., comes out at 0.19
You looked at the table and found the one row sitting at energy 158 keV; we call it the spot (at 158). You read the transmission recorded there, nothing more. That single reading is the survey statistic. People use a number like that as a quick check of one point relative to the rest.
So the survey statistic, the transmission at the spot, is 7.25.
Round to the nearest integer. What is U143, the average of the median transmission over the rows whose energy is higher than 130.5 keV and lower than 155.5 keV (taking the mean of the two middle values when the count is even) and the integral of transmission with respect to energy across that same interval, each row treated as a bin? 94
